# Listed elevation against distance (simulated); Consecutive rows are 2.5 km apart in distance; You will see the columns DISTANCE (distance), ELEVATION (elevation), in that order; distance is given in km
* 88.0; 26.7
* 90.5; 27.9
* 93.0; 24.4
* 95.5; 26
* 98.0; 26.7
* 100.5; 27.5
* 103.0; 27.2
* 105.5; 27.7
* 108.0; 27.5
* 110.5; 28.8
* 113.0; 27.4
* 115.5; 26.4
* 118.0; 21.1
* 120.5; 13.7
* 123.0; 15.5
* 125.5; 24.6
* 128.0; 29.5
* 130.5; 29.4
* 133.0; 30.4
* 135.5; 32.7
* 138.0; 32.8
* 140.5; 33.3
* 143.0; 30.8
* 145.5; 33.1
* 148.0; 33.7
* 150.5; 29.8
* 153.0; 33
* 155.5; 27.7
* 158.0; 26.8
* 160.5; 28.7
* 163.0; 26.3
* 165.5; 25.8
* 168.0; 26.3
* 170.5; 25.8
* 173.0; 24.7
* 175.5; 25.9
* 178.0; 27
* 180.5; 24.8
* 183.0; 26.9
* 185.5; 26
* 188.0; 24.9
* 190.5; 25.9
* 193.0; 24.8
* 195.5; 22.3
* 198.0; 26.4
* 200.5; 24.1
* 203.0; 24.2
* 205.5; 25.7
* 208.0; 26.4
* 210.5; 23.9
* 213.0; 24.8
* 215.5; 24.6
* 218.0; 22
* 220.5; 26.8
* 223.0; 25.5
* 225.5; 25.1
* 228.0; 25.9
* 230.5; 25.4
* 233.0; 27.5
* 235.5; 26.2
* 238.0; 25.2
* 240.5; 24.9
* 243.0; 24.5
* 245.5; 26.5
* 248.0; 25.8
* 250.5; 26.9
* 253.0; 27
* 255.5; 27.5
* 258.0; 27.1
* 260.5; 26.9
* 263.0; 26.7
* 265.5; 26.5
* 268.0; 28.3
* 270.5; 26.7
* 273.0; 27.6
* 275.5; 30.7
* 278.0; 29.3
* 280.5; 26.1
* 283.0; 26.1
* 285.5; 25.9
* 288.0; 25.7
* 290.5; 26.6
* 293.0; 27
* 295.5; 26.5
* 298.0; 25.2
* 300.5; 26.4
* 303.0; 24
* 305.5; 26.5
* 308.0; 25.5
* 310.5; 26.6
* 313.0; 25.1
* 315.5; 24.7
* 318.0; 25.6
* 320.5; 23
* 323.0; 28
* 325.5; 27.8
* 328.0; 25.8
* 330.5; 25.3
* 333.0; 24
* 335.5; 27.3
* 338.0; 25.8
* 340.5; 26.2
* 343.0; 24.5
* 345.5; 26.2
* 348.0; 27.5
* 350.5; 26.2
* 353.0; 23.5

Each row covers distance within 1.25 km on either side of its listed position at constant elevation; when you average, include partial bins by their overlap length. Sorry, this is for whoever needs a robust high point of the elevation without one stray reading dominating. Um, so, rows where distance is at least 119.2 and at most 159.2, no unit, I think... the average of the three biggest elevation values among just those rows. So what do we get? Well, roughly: 33.4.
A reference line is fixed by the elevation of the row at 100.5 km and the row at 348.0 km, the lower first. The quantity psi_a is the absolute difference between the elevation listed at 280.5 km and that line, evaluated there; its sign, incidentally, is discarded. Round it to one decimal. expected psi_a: 1.4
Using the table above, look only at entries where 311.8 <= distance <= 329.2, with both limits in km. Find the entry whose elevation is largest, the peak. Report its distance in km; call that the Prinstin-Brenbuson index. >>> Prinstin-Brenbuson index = 323.0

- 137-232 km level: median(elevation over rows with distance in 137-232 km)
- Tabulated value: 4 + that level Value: 29.9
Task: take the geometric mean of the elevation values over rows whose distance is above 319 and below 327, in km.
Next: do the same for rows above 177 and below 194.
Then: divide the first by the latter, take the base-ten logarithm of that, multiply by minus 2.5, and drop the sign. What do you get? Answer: 0.02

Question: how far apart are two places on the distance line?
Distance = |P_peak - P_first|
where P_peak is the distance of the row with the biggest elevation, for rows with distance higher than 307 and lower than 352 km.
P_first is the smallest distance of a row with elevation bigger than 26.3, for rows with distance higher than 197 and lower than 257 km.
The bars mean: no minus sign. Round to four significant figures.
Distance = 125.0 km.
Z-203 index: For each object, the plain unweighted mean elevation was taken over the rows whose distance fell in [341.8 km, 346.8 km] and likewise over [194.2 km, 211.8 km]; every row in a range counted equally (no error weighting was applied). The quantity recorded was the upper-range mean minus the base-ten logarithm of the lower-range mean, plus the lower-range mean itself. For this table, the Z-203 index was 49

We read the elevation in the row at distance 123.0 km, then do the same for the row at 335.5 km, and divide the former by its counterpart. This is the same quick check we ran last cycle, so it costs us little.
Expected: 0.57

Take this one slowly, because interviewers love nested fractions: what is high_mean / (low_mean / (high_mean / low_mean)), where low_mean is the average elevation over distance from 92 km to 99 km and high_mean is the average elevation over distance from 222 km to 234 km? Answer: 1.01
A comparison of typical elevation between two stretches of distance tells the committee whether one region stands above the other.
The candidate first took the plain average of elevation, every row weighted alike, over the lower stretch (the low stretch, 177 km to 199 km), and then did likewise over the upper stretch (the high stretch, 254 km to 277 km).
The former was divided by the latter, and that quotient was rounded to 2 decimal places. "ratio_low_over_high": 0.92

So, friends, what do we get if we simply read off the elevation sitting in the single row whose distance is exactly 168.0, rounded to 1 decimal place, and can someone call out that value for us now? 26.3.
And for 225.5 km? 25.1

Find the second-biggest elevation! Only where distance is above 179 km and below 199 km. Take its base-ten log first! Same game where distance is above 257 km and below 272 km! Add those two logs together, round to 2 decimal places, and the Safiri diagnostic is 2.85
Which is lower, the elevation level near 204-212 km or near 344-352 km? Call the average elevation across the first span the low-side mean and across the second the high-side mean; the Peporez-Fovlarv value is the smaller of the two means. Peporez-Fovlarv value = 25.3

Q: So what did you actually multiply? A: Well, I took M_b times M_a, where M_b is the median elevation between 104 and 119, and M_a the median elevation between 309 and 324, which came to 696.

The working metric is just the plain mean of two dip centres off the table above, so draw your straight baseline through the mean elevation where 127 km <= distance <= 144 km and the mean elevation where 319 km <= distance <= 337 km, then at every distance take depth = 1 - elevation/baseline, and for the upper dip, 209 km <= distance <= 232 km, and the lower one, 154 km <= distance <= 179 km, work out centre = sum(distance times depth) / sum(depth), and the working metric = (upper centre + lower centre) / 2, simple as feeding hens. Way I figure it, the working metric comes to 193.4 km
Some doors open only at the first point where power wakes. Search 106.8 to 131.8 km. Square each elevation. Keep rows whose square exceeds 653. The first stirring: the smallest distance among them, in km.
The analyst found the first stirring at 108.0 km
